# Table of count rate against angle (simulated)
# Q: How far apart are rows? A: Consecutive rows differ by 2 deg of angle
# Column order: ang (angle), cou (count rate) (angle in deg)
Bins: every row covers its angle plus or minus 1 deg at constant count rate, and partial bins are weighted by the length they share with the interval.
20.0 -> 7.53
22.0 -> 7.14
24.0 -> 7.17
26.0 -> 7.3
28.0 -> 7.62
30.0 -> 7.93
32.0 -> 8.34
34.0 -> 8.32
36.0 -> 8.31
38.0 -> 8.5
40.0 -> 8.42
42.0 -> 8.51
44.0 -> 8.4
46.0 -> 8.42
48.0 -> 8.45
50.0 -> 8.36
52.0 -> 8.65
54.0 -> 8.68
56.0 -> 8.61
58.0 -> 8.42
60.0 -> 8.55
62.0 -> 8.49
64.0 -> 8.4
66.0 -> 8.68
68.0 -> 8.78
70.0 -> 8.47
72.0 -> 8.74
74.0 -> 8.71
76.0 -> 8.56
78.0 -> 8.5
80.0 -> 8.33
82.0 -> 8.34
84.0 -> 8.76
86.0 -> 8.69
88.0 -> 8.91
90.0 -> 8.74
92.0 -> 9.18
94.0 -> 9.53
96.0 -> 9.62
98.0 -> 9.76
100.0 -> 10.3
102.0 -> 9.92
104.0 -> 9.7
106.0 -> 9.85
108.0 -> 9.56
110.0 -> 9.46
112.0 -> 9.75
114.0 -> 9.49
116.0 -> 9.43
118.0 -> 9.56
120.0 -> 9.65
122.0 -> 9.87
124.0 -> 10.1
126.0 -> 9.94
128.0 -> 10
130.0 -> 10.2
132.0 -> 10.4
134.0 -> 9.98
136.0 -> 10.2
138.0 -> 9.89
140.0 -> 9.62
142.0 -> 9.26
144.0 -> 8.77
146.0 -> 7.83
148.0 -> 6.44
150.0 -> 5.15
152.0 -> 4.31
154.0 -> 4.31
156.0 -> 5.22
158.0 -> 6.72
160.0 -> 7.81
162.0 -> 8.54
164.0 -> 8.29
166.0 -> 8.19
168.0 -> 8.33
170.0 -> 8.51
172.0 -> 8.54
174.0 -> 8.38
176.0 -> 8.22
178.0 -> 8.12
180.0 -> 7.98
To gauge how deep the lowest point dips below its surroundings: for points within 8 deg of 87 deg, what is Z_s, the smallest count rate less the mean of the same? -0.5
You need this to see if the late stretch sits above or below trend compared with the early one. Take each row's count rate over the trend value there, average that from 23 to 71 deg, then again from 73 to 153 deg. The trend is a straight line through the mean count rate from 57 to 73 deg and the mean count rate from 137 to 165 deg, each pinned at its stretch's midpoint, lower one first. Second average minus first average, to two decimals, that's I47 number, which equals 0.22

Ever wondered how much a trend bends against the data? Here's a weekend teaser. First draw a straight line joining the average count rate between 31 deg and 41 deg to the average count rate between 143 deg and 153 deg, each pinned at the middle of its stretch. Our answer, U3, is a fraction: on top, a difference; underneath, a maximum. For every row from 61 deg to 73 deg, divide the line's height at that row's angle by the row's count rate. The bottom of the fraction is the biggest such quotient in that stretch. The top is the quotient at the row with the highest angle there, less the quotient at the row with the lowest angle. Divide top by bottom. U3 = -0.049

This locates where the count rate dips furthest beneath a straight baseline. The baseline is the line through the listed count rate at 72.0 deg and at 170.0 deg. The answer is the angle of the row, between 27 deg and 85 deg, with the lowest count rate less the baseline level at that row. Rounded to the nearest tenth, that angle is 28.0 deg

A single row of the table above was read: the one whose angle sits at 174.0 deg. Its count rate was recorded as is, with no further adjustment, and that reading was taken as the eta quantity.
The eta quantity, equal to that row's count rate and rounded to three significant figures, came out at 8.38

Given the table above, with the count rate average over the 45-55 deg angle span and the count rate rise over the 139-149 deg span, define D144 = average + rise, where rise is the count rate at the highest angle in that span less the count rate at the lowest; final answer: 5.3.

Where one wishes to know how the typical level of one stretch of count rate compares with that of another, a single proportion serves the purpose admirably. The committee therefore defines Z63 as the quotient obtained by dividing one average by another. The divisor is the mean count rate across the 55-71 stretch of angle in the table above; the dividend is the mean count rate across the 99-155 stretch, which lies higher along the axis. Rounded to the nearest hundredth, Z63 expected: 1.06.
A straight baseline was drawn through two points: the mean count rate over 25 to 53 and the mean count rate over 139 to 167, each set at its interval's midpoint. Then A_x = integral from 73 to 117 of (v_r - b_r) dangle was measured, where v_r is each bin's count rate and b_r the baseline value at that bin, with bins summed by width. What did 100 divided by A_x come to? 1.5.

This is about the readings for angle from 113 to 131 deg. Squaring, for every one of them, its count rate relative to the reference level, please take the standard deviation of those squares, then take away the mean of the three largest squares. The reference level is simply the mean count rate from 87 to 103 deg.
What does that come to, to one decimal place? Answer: -0.2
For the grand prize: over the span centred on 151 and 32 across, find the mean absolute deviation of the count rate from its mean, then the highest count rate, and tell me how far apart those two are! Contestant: 8.6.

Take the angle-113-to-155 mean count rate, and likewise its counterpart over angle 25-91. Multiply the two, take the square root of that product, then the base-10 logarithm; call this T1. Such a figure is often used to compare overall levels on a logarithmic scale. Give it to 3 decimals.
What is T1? 0.935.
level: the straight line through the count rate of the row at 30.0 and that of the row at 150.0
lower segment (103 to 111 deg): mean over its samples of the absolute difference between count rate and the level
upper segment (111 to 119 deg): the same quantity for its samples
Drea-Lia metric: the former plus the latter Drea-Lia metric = 7.1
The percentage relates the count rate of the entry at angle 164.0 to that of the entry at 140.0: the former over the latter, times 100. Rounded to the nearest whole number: 86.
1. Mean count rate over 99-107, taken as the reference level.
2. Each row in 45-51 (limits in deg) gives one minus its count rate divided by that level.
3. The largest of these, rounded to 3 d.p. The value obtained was 0.159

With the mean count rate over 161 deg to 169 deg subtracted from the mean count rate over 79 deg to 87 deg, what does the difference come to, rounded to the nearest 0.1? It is 0.2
